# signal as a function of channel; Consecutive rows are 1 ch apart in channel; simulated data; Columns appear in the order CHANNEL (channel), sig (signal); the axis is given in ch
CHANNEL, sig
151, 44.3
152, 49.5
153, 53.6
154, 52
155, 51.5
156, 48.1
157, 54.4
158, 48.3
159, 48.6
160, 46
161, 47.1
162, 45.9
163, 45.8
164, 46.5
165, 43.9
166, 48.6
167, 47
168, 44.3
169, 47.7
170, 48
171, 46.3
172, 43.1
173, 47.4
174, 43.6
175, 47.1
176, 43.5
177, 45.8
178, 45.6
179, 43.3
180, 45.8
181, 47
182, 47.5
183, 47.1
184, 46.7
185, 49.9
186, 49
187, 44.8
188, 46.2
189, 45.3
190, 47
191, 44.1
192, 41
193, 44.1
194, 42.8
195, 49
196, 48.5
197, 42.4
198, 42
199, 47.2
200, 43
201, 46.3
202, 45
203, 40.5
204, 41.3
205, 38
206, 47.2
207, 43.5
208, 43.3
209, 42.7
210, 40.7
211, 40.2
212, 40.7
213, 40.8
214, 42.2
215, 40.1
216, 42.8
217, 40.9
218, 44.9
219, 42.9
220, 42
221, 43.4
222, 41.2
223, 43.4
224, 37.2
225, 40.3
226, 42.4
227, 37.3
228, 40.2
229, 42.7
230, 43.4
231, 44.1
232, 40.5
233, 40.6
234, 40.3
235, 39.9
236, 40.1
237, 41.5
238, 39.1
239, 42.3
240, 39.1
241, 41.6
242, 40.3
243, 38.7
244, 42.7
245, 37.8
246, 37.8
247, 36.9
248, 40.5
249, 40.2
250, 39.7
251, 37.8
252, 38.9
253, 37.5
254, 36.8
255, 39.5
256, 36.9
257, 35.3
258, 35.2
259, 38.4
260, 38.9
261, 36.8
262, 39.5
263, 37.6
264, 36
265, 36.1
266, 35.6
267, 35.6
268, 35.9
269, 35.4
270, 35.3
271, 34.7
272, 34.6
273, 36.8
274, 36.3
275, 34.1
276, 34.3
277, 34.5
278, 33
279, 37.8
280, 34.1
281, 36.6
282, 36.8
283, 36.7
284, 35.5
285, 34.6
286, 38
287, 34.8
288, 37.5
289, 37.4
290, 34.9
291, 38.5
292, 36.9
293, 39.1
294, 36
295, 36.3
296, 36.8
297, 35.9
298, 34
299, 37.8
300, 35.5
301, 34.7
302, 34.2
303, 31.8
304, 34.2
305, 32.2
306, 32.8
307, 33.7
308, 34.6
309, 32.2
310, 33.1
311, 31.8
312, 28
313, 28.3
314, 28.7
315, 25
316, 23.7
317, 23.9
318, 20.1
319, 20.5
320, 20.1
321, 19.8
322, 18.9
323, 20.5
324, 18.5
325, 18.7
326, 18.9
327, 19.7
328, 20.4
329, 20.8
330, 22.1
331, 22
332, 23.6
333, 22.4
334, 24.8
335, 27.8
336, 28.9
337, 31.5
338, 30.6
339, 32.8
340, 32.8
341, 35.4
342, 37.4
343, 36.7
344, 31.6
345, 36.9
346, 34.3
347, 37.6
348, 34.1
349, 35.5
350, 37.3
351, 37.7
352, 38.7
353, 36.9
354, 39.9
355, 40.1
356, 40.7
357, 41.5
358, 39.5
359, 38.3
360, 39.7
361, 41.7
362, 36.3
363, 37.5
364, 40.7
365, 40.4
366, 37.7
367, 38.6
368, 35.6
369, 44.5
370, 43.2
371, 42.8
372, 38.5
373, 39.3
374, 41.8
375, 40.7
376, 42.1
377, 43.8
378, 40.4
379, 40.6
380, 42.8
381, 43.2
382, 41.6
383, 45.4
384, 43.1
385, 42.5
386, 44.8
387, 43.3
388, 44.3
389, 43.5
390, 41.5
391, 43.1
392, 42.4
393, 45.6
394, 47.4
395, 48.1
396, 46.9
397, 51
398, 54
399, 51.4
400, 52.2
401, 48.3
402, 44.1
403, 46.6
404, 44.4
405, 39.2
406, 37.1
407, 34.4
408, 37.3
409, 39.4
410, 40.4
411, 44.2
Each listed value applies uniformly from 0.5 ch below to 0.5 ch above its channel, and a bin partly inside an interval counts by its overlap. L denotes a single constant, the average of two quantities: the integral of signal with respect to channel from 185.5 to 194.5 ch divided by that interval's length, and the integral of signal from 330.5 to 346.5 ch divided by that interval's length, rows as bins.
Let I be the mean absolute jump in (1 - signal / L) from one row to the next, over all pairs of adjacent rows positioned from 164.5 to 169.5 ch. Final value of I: 0.082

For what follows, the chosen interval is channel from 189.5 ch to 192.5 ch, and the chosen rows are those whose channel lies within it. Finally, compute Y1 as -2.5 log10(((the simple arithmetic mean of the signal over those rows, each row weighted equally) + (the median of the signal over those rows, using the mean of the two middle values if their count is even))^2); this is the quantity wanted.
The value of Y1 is -9.7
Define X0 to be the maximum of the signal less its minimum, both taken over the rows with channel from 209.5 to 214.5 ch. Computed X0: 2.0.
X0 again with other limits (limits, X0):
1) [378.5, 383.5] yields 4.8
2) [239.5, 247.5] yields 5.8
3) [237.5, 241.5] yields 3.2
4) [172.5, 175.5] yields 3.8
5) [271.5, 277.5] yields 2.7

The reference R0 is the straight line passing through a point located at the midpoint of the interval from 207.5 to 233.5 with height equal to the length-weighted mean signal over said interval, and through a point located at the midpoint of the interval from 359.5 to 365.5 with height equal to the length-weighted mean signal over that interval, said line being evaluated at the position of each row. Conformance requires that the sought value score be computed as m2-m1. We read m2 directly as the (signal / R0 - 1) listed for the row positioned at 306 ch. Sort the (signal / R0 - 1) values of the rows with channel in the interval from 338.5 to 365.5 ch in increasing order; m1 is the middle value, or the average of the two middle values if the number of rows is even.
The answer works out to -0.1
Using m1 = -0.05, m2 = -0.2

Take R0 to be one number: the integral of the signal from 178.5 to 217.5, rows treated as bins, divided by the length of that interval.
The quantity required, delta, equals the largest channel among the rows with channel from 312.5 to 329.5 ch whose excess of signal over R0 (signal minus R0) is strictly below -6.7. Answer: 329 ch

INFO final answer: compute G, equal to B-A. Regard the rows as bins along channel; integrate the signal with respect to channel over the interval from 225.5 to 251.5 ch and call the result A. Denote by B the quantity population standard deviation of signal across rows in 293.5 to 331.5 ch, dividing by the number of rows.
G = -1041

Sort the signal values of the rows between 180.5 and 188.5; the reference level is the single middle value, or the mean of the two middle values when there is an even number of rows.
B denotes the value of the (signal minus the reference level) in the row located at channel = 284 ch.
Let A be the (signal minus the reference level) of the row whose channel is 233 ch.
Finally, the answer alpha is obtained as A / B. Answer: 0.6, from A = -6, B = -12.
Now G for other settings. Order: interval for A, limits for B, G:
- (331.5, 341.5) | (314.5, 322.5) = -288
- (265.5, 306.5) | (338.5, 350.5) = -1456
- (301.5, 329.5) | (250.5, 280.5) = -723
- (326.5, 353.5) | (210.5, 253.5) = -828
